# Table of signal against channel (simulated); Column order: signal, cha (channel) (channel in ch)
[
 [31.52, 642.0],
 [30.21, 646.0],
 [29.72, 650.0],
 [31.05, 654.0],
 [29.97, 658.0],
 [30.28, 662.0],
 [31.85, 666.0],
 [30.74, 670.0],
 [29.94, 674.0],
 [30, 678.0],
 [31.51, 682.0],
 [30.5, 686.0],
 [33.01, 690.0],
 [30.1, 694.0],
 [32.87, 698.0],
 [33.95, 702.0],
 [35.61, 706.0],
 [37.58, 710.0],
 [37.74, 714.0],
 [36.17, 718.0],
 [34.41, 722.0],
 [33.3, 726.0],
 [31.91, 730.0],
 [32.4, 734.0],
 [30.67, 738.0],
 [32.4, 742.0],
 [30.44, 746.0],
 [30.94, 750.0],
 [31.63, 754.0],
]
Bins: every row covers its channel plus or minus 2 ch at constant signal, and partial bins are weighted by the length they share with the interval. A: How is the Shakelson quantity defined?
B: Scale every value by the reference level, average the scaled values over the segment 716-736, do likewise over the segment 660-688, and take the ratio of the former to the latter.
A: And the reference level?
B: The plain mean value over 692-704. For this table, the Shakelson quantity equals 1.10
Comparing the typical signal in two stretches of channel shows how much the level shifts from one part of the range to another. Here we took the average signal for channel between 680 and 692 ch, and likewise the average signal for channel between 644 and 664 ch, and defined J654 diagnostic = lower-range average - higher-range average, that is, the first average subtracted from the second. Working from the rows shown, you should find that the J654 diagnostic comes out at -1.4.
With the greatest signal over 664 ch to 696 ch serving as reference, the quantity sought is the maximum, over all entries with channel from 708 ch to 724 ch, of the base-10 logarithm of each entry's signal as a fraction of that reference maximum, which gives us 0.06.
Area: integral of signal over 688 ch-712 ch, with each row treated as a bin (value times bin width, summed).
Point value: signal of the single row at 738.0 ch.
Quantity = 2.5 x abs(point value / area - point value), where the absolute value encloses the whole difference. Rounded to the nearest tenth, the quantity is 76.6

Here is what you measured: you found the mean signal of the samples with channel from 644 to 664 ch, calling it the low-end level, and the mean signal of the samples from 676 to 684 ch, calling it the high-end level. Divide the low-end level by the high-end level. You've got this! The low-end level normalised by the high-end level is 0.98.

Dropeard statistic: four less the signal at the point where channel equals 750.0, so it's -26.9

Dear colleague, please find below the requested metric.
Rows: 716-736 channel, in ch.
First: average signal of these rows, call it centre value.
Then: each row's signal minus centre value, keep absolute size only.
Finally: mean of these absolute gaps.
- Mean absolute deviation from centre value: 1.3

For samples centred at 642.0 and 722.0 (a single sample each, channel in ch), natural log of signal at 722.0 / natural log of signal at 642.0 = 1.03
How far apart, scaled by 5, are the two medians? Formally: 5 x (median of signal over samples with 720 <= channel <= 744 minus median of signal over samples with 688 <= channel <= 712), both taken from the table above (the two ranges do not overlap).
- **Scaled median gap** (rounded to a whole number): -5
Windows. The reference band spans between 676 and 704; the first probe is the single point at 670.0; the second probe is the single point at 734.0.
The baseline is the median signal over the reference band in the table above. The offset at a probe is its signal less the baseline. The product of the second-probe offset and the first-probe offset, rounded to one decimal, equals -0.7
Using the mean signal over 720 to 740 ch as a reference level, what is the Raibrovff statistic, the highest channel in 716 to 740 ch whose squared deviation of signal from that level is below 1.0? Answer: 734.0 ch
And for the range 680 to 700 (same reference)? 698.0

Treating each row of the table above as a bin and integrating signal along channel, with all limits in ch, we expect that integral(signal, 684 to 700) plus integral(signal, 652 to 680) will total 1361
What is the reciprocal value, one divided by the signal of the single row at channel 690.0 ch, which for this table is 0.0303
